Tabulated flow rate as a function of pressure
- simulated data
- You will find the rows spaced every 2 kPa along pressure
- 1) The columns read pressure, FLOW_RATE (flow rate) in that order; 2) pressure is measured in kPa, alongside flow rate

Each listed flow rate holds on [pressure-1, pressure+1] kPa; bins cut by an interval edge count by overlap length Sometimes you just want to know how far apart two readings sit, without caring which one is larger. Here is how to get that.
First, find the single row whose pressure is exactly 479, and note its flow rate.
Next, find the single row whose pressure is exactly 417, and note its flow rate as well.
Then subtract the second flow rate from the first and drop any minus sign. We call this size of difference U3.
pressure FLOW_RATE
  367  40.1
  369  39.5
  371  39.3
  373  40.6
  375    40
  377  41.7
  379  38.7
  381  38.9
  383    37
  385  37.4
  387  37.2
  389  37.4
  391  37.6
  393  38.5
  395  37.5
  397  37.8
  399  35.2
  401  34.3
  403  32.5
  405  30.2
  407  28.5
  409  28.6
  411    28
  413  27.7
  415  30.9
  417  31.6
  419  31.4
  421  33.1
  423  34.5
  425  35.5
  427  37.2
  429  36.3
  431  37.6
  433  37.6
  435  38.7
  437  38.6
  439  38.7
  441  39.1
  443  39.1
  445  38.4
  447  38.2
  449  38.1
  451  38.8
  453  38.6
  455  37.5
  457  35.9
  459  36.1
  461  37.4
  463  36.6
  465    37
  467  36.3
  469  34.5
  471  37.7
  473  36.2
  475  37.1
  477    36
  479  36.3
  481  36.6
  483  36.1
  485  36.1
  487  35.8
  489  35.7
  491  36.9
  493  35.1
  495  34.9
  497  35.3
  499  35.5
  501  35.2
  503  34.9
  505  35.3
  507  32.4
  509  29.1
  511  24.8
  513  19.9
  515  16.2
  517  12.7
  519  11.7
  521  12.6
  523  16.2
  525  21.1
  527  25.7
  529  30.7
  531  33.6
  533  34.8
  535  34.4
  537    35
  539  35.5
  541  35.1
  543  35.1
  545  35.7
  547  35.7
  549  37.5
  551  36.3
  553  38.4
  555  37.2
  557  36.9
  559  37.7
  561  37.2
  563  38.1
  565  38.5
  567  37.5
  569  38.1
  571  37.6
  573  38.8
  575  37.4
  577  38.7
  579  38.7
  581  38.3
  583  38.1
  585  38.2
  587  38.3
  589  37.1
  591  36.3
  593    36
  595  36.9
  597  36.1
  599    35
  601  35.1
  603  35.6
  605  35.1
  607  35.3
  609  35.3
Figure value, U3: 4.7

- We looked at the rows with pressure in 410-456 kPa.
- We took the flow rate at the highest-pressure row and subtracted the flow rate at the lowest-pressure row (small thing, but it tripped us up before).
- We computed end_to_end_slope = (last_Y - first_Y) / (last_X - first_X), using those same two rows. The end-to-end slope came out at 0.22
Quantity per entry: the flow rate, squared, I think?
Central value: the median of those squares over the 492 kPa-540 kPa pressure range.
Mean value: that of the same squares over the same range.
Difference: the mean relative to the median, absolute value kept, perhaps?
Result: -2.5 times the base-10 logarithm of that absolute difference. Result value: -5.9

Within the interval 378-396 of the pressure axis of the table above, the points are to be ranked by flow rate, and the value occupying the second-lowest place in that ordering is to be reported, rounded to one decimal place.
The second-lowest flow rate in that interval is 37.2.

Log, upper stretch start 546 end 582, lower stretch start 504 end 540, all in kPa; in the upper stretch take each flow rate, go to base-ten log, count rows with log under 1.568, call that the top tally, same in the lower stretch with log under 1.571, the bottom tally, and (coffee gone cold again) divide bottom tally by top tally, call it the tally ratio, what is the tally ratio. 6.0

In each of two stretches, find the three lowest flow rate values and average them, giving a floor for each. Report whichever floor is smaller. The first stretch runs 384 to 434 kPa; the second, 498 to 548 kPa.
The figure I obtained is 12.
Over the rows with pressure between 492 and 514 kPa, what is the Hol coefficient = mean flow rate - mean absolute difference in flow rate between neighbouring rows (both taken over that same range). 30.3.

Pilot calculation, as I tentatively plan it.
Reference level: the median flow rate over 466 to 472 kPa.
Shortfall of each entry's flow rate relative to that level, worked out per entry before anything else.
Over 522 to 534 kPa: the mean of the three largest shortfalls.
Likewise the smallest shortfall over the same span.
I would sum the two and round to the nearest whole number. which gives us 17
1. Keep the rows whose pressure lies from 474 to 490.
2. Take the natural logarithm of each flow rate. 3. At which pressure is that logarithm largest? 475 kPa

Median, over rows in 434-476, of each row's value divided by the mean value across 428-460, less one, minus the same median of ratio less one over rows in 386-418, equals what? 0.11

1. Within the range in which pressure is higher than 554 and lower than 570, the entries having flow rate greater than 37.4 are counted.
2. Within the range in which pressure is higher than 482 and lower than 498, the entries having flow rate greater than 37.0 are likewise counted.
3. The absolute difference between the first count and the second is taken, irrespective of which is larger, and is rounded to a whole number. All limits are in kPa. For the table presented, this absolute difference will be 5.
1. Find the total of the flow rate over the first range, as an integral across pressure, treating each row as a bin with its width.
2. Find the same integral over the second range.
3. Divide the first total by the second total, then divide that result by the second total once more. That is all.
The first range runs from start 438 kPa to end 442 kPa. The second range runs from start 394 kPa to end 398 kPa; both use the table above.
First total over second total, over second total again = 0.0069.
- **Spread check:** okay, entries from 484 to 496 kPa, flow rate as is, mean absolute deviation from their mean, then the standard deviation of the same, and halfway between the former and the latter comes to 0.6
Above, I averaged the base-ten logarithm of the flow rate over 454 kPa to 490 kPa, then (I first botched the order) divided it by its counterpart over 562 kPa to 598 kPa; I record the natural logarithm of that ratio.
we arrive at -0.010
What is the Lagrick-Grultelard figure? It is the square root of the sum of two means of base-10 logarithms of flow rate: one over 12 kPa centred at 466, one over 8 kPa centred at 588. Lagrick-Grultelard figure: 1.771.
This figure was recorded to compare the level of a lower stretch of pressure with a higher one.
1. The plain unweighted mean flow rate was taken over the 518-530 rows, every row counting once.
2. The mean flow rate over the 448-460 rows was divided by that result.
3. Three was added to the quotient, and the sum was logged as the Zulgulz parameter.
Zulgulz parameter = 4.91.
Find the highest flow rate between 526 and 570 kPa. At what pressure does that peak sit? 565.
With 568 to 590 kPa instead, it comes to 573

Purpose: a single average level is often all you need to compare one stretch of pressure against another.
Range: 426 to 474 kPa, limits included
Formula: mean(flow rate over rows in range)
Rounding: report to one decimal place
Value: 37.5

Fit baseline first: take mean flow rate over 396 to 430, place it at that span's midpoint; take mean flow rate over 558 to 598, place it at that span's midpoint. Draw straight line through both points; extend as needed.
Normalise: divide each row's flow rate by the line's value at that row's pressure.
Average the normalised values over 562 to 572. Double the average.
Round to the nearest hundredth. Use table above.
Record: 2.03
